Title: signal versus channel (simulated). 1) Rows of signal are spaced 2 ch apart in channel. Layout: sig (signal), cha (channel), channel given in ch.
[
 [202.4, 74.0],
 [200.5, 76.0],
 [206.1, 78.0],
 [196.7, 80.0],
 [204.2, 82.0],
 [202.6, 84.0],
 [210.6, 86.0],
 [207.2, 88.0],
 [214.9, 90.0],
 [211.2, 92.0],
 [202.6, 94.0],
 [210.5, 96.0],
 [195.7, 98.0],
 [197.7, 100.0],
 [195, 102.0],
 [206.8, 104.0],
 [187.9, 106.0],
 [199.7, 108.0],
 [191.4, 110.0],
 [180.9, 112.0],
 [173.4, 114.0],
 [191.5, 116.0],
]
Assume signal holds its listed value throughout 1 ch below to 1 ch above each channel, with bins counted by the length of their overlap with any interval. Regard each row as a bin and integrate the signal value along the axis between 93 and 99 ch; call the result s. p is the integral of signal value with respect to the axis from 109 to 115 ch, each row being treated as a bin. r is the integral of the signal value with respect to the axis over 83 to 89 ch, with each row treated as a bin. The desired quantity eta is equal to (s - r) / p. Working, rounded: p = 1091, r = 1241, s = 1218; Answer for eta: -0.02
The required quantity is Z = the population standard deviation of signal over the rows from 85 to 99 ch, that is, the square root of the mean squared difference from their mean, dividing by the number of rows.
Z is 6.0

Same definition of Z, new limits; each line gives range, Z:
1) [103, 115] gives 11.1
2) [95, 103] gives 6.3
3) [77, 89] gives 4.3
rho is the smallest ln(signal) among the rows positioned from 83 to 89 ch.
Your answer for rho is 5.31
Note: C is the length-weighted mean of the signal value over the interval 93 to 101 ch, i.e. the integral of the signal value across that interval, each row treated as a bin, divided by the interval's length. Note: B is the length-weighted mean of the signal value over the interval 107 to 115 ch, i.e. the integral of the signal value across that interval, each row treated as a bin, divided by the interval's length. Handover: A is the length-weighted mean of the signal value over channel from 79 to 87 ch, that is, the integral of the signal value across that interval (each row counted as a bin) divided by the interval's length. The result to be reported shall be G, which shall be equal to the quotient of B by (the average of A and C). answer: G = 0.92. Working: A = 204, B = 186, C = 202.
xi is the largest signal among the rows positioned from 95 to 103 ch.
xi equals 210.5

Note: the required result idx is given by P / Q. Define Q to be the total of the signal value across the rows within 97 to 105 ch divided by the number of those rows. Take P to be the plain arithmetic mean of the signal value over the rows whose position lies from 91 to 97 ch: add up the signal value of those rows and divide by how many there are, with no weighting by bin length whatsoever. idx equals 1.05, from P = 208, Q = 199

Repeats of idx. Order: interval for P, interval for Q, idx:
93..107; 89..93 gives 0.94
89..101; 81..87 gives 1.00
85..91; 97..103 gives 1.08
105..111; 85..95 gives 0.92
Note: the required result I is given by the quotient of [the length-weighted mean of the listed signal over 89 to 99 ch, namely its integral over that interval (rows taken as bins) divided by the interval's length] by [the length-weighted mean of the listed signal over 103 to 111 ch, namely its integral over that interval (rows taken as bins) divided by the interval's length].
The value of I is 1.05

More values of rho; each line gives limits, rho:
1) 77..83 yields 5.28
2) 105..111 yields 5.24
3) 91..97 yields 5.31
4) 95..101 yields 5.28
